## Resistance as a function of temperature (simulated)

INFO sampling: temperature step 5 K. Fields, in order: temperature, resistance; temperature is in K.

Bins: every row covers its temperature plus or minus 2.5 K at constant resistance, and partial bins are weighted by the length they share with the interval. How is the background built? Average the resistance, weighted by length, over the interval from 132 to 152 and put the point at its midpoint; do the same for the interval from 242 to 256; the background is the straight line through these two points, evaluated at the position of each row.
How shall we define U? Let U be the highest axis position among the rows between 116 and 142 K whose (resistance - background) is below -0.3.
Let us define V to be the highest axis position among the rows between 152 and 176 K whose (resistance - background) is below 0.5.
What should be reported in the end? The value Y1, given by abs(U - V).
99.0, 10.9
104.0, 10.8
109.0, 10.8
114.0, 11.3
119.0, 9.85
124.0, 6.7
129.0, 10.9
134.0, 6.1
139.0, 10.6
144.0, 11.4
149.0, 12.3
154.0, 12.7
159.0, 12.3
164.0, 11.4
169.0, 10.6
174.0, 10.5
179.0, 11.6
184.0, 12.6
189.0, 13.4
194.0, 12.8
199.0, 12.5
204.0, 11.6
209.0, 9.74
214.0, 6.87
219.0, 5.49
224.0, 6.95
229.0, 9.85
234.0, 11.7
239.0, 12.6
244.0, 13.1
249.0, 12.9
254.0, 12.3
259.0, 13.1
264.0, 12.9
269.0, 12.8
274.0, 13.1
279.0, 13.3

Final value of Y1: 40 K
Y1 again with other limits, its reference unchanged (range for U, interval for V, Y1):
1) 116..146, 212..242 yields 105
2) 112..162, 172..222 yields 85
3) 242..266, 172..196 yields 75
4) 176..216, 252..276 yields 60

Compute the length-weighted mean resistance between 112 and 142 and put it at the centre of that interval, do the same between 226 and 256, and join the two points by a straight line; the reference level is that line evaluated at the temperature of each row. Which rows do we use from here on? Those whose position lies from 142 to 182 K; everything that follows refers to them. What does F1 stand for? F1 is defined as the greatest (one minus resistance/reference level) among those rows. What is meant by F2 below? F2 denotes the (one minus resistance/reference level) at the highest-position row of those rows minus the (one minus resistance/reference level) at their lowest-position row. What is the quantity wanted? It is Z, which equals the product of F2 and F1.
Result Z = 0.00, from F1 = 0.0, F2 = 0.08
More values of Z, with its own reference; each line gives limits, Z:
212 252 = -0.24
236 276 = 0.00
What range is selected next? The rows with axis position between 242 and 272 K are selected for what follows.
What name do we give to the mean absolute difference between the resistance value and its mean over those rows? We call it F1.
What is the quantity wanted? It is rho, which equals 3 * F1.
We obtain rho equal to 1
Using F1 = 0.2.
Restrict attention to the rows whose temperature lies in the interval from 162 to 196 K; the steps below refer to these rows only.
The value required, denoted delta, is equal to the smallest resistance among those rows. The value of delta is 10.5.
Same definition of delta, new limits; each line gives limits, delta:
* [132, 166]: 6.1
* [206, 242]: 5.49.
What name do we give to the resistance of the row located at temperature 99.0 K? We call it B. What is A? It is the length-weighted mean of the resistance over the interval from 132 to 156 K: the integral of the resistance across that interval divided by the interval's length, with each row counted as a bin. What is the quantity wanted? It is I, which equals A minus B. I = -0.2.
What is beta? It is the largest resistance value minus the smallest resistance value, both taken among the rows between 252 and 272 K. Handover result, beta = 0.8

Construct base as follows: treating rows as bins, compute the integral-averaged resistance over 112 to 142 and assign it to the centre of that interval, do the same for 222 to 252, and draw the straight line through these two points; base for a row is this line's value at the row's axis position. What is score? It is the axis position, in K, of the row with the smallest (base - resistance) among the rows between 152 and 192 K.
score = 189.0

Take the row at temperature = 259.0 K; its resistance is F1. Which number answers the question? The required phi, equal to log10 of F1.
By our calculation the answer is 1.12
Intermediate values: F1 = 13.1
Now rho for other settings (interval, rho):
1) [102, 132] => 4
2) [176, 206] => 2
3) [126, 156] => 5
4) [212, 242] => 7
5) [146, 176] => 2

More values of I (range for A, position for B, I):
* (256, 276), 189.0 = -0.4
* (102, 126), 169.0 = -0.7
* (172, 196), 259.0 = -0.9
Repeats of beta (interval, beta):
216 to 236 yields 6.2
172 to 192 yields 2.9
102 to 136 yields 5.2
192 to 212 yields 3.1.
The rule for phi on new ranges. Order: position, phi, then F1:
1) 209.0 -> 0.99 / 9.74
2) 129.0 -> 1.04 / 10.9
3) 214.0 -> 0.84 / 6.87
